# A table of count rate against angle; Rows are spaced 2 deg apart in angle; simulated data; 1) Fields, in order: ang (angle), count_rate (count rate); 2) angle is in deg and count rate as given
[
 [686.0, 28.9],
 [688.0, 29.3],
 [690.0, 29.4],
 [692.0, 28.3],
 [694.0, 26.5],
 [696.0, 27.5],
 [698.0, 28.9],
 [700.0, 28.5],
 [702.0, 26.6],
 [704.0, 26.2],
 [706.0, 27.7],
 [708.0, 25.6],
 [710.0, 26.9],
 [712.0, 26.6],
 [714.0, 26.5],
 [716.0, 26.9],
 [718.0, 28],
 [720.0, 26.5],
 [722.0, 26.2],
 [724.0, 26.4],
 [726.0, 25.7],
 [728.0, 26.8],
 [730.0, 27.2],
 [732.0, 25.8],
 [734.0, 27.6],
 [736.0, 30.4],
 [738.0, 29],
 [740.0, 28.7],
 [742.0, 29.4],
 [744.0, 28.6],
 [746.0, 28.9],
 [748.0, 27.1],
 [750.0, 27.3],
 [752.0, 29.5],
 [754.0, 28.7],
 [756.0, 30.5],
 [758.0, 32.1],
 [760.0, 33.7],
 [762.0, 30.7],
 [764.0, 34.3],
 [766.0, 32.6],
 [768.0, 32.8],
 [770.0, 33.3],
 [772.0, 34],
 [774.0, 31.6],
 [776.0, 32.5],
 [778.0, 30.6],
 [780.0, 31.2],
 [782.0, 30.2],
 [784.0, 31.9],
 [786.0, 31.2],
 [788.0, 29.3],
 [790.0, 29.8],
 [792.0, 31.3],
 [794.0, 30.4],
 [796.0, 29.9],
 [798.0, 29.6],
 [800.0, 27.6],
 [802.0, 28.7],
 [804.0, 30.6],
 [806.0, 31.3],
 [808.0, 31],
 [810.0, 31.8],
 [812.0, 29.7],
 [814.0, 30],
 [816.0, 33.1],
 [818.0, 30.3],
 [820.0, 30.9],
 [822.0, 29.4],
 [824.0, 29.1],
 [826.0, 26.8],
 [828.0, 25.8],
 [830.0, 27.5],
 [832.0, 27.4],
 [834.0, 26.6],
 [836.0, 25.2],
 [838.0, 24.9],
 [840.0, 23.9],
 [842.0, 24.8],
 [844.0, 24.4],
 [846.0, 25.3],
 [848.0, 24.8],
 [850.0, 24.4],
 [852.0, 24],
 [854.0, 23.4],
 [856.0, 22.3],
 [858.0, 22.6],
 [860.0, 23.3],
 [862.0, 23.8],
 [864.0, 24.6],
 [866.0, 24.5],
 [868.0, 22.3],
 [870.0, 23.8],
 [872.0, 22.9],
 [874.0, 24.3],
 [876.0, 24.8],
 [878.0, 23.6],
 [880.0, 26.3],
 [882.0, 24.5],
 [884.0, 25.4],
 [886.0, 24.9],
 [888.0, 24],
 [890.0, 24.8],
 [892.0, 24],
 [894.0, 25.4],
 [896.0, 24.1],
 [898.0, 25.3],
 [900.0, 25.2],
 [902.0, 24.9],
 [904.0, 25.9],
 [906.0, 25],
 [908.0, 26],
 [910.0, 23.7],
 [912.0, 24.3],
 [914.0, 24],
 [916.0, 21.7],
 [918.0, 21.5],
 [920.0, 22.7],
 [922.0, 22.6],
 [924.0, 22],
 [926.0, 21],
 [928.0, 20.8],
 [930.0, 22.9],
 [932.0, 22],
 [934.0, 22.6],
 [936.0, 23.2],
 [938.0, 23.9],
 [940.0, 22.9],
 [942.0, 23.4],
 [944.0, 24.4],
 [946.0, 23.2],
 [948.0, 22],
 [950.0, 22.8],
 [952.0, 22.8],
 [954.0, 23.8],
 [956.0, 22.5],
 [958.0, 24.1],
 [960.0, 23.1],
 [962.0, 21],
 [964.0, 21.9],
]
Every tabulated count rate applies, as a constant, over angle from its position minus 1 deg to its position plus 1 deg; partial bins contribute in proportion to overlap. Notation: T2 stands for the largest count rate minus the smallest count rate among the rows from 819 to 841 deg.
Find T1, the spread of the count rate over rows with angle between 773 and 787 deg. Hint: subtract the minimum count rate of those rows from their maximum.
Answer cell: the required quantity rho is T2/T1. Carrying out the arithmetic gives 3.0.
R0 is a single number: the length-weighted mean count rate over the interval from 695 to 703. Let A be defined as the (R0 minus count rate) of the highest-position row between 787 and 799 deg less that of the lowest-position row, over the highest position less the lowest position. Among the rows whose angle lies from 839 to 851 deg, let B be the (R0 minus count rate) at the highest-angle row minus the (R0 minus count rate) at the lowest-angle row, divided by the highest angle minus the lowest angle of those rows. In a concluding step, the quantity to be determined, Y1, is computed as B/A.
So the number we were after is 1.7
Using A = -0.03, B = -0.05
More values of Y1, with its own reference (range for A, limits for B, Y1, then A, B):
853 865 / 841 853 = -0.7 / -0.12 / 0.08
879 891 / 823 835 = 1.7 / 0.15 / 0.25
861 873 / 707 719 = -2.7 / 0.09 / -0.24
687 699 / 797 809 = -3.5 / 0.04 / -0.14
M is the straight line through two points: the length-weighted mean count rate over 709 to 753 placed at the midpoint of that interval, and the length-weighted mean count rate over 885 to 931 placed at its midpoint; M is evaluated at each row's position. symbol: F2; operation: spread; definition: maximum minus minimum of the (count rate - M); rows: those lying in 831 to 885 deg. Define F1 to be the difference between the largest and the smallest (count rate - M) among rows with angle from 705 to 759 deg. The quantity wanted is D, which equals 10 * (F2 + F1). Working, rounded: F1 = 7.6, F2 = 4.6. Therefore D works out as 122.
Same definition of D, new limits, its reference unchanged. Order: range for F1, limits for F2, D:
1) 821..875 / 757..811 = 123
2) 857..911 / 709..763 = 133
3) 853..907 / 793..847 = 133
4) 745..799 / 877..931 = 123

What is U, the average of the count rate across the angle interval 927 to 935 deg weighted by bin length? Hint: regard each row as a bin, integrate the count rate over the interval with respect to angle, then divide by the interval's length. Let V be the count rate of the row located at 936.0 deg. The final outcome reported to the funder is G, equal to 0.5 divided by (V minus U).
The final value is 0.4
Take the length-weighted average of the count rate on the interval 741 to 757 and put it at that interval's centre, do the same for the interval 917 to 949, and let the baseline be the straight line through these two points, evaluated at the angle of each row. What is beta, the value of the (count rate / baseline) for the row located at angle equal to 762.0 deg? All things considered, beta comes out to 1.08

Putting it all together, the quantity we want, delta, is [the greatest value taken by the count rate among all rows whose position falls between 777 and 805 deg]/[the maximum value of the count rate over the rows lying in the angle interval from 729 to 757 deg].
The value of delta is 1.05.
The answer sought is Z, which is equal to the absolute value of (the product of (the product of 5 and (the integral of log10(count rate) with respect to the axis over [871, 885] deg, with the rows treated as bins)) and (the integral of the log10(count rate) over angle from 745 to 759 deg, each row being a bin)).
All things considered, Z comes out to 1994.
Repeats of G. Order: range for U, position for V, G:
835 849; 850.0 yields -1.4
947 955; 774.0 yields 0.1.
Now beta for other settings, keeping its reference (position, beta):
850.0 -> 0.96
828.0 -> 0.99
